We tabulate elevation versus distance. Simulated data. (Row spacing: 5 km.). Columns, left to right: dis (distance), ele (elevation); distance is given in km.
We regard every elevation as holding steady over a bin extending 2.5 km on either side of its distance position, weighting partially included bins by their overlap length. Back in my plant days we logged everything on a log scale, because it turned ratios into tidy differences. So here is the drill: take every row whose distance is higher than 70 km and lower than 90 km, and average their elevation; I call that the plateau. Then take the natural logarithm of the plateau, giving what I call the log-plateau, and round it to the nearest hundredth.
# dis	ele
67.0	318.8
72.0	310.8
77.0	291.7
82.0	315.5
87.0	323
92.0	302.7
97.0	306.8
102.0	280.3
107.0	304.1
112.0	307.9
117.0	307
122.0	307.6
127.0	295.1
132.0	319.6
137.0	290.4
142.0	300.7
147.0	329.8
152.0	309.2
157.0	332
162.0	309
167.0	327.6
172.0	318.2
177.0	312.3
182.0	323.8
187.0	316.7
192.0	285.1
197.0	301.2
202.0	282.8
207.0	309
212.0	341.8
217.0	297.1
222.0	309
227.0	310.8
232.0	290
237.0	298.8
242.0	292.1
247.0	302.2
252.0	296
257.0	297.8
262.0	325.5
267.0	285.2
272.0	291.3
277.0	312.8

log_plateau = 5.74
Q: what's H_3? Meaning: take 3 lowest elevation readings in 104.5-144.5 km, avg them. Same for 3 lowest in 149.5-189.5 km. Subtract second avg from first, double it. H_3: -30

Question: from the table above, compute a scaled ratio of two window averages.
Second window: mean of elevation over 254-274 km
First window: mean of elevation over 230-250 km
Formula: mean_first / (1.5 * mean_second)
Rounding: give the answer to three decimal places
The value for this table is 0.657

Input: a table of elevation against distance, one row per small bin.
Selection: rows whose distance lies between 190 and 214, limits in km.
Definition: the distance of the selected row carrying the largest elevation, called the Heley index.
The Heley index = 212.0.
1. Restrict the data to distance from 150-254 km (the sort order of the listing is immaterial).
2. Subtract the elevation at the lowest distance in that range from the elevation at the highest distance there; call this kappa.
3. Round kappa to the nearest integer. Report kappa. -13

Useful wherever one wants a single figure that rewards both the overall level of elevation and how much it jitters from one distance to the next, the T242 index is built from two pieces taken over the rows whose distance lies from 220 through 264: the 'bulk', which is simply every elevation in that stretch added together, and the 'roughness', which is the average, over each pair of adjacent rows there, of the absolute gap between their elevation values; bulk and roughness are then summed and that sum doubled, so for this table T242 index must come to 5465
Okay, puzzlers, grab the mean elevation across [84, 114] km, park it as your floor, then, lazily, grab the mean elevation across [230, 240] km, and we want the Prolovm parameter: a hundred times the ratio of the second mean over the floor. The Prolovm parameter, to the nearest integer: 97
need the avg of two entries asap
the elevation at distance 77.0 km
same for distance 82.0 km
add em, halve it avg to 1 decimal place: 303.6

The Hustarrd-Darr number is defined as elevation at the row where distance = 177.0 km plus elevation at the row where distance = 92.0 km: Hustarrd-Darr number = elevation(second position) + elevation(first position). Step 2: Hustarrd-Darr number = 615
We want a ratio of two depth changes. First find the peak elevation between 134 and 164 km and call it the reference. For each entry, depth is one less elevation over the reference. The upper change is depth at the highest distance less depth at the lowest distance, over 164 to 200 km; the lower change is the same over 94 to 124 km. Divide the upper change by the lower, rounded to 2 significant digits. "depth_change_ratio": -33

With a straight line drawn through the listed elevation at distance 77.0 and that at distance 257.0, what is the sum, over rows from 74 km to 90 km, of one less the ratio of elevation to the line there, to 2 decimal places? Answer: -0.19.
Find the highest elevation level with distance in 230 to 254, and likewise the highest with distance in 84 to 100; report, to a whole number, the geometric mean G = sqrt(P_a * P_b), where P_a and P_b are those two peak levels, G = 312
